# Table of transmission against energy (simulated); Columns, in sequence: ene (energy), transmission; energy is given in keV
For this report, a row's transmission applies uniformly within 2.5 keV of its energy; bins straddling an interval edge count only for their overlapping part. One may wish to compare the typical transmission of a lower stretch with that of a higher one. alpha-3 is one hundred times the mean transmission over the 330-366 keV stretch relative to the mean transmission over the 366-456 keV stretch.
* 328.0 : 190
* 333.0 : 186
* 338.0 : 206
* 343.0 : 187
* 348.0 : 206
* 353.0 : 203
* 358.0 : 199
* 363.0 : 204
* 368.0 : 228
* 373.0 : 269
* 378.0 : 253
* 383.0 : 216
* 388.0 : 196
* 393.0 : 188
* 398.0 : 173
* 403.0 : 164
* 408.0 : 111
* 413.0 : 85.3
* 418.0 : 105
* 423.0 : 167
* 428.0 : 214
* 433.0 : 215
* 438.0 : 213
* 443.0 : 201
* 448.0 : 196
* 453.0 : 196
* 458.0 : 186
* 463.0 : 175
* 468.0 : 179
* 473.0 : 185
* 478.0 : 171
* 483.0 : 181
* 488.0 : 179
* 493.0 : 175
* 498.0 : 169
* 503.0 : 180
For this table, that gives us 106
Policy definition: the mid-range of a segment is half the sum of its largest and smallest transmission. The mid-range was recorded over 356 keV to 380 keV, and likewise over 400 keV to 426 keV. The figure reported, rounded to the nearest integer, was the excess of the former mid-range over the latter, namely 108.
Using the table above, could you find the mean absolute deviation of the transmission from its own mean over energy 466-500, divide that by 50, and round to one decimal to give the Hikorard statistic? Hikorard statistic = 0.1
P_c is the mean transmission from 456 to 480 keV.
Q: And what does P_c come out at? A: 179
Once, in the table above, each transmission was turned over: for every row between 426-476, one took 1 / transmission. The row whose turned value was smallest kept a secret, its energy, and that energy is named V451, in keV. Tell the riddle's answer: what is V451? 433.0 keV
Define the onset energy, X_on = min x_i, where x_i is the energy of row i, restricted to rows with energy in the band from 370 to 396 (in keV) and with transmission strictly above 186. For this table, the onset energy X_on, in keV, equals 373.0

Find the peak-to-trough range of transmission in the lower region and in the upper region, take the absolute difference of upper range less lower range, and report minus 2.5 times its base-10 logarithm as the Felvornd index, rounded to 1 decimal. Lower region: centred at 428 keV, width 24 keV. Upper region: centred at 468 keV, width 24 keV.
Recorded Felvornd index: -4.9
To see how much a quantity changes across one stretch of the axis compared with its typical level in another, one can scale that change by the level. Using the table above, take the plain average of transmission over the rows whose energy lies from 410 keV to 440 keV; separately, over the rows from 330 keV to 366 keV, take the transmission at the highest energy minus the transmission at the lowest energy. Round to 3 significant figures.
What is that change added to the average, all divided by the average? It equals 1.11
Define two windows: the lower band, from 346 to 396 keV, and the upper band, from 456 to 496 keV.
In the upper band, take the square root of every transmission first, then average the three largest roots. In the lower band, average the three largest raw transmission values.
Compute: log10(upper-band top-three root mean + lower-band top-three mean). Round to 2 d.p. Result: 2.42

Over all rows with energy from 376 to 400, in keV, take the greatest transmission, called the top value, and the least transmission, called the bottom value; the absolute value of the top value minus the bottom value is 80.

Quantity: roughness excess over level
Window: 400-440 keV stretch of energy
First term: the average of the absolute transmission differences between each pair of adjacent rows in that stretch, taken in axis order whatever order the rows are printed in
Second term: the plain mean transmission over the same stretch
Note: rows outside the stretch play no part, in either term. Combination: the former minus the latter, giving -129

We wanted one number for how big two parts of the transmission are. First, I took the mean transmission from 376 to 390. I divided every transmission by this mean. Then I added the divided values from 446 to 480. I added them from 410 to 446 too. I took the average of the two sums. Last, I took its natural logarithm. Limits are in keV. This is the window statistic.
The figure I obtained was 1.73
